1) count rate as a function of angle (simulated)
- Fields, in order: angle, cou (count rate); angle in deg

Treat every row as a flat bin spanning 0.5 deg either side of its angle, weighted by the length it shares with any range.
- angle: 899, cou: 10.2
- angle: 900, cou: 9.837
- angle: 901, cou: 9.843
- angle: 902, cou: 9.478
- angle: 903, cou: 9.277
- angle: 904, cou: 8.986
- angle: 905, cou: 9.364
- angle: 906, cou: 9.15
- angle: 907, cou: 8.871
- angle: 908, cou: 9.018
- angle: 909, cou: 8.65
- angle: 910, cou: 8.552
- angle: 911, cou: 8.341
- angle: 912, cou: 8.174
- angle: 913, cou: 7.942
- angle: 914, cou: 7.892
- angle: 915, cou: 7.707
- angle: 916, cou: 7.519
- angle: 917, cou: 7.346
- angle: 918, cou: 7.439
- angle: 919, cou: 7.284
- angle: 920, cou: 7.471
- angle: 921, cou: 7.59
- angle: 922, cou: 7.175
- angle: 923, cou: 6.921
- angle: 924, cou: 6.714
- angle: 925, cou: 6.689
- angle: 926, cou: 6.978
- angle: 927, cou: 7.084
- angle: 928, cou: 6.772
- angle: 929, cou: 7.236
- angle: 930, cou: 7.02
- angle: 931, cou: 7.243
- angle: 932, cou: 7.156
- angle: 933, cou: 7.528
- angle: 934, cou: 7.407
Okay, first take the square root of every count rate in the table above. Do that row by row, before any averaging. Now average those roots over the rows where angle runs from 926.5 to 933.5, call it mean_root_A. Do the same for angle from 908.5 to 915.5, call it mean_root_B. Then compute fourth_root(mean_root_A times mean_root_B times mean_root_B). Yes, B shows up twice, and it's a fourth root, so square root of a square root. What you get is 2.16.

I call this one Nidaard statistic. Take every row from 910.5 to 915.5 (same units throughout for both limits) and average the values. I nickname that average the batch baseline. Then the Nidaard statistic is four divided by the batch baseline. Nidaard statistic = 0.499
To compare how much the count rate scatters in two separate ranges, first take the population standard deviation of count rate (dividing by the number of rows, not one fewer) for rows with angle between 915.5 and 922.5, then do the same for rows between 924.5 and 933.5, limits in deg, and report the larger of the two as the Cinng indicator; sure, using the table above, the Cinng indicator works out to 0.24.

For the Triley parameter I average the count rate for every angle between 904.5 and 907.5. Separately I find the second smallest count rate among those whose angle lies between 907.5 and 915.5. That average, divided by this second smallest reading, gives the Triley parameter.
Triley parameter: 1.16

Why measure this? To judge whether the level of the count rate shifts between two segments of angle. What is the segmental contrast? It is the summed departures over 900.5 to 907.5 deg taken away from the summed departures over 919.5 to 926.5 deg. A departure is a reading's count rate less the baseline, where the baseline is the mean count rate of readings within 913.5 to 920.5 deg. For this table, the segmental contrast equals -15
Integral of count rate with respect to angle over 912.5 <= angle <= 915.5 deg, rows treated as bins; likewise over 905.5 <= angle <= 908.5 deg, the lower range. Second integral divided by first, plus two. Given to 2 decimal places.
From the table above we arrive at 3.15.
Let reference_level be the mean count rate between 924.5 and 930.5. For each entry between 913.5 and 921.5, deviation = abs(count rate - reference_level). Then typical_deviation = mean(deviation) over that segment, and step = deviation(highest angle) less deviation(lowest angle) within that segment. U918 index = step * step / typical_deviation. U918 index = 0.16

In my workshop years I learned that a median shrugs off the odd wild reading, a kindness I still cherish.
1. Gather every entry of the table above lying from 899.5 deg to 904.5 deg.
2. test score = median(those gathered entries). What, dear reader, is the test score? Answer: 9.5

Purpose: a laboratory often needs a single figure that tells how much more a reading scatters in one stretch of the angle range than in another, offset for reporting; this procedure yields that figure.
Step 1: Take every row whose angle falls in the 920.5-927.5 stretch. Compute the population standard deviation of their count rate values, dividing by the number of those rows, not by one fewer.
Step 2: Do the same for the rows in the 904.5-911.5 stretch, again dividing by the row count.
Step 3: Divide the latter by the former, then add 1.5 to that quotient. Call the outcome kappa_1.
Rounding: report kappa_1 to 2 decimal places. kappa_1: 2.67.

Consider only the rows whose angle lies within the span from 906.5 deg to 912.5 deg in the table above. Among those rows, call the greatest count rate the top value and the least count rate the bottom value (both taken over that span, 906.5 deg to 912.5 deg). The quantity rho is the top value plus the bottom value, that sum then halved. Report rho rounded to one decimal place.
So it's 8.6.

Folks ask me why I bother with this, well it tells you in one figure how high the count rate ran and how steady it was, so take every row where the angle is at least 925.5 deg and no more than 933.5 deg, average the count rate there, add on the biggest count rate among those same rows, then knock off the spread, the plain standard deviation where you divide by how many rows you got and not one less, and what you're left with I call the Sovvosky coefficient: 14.4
